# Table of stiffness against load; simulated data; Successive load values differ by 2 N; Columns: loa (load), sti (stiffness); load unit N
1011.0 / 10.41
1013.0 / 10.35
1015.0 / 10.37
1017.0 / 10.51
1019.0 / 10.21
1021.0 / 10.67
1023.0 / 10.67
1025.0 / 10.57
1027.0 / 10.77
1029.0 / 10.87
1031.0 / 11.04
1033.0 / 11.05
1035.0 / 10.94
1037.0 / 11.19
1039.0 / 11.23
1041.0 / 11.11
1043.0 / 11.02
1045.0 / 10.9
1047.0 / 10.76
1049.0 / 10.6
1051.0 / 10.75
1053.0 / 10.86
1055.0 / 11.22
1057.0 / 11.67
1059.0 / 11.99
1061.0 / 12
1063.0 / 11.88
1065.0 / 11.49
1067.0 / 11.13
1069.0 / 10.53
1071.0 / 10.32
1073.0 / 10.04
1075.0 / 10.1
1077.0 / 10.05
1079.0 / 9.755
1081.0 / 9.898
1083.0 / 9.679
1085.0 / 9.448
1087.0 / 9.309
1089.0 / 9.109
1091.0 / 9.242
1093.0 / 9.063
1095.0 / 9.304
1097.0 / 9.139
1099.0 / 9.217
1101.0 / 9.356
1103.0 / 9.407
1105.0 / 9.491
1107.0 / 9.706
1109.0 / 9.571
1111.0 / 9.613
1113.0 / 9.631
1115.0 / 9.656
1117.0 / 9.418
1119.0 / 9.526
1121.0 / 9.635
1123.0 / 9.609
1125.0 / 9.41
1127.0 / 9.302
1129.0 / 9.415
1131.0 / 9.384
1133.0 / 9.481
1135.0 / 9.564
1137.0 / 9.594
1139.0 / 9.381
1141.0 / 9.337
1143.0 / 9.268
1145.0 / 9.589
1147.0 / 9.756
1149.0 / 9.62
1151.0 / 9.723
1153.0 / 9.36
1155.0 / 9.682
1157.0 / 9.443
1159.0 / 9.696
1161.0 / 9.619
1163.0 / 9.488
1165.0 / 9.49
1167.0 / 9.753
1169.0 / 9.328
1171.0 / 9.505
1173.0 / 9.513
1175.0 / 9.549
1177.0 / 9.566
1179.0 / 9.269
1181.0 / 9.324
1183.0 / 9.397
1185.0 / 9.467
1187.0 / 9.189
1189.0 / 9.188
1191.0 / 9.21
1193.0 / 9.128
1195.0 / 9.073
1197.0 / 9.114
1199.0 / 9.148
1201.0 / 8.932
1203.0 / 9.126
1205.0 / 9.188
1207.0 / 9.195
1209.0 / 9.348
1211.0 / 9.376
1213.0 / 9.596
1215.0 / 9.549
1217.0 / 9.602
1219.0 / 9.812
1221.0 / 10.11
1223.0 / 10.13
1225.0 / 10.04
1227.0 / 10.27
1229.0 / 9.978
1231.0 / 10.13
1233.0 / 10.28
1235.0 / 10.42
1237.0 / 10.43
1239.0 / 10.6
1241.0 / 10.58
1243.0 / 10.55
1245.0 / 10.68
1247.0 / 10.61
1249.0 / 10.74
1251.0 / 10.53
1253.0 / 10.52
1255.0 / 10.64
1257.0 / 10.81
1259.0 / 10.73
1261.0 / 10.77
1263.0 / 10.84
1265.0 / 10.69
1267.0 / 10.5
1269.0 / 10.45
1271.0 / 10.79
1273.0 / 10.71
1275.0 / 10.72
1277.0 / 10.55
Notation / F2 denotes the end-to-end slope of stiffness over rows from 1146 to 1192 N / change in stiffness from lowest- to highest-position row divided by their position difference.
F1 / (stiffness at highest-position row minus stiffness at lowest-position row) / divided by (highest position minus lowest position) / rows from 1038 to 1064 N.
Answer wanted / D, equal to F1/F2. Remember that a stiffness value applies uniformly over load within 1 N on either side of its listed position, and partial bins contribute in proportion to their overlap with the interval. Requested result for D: -2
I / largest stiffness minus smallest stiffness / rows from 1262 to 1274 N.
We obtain 0.39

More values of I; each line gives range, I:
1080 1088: 0.59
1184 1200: 0.39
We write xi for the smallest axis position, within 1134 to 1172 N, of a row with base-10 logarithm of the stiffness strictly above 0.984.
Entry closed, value 1147.0 N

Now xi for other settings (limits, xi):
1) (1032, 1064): 1033.0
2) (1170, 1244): 1219.0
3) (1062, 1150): 1063.0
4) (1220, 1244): 1221.0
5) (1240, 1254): 1241.0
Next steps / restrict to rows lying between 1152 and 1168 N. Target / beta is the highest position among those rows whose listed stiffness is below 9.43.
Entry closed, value 1153.0 N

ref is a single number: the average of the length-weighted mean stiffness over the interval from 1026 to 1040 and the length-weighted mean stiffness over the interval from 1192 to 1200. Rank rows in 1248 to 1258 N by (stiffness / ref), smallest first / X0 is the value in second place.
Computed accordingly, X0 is 1.05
